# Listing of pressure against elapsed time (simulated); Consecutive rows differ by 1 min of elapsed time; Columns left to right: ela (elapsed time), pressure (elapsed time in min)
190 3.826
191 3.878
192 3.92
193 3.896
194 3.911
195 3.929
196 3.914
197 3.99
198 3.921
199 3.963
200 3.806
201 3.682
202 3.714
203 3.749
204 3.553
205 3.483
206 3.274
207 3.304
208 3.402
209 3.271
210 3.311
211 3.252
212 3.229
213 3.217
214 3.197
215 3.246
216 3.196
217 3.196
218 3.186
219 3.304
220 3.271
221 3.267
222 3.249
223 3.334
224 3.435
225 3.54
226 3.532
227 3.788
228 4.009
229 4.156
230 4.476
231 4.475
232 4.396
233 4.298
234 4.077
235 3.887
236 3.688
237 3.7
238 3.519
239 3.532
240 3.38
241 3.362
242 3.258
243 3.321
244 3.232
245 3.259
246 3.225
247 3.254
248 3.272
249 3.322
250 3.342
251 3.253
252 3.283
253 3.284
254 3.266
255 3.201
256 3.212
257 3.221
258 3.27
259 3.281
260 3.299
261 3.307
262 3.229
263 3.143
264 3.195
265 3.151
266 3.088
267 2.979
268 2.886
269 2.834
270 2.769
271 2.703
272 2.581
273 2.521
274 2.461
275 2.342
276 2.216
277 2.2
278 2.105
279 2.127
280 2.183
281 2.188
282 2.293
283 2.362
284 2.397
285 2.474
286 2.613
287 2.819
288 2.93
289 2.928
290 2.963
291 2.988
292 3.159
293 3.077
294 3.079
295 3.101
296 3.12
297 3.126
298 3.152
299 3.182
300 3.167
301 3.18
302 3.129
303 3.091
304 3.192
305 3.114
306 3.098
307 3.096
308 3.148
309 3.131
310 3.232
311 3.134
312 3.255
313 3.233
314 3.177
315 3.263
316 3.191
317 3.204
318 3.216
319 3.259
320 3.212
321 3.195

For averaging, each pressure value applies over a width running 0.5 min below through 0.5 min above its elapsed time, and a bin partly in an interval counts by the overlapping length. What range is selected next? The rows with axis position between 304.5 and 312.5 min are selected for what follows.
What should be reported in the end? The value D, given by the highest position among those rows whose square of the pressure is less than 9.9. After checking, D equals 311 min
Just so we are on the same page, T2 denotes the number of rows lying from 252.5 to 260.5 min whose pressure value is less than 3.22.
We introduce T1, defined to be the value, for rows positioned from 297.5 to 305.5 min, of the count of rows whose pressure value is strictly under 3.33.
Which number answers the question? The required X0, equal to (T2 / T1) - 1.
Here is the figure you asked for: -0.75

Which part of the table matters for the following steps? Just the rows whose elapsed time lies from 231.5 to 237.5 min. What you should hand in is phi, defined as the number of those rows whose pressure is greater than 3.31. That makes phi 6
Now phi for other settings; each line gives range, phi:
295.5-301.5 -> 0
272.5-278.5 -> 0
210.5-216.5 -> 0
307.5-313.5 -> 0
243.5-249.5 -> 1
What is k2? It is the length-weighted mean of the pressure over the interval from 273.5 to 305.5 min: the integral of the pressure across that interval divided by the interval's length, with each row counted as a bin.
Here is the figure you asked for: 2.8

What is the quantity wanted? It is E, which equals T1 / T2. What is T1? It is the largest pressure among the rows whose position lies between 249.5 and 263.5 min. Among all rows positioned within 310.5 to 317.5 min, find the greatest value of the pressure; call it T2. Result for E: 1.02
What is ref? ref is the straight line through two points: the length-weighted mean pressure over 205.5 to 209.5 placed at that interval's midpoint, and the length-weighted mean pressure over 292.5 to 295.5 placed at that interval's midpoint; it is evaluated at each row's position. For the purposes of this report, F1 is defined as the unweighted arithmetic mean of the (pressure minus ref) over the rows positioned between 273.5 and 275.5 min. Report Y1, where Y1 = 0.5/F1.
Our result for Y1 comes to -0.7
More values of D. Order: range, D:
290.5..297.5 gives 297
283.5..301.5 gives 297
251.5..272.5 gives 272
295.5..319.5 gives 311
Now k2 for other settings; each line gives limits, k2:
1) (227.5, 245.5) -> 3.8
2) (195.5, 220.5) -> 3.5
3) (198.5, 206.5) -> 3.7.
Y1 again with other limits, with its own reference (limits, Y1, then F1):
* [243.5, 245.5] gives 16.7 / 0.03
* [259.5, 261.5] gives 3.9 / 0.13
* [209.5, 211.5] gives -21.4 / -0.02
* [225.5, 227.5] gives 1.3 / 0.40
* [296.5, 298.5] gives 8.0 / 0.06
